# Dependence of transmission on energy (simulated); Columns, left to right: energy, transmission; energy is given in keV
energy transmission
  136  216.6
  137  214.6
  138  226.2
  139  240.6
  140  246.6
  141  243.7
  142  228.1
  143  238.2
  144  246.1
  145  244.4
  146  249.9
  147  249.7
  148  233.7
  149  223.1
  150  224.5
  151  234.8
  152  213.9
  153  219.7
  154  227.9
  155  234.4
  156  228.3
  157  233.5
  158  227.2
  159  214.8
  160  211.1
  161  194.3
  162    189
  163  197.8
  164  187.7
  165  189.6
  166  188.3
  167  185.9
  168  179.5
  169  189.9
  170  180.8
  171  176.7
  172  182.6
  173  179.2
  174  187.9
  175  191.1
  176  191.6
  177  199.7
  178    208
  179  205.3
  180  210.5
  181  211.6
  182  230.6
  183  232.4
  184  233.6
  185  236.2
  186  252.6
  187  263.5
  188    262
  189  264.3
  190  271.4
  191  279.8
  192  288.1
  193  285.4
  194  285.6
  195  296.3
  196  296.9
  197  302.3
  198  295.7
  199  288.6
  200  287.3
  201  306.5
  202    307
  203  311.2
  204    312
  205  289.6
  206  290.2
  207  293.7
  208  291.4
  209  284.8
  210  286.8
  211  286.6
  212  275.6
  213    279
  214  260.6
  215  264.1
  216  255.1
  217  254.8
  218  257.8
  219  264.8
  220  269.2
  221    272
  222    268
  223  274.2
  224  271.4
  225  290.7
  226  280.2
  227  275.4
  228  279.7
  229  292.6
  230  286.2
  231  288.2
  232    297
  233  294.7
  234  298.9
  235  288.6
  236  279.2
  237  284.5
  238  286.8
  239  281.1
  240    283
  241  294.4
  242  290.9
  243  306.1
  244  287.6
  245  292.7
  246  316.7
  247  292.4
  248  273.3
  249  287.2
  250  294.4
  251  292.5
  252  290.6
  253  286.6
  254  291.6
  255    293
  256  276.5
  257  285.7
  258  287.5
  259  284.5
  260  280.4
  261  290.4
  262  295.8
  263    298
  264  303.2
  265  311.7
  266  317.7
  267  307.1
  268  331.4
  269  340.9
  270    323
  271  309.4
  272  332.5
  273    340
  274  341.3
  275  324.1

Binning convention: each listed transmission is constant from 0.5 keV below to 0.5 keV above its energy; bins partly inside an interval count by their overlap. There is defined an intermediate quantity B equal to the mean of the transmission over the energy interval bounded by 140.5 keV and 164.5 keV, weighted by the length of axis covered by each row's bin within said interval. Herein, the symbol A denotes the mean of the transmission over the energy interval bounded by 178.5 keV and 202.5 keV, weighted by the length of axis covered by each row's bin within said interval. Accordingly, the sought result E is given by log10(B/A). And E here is -0.07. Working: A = 266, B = 225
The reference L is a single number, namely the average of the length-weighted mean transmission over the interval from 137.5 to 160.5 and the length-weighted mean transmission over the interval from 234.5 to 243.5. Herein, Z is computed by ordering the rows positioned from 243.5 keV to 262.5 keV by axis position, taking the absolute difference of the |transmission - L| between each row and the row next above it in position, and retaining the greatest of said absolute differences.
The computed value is 24.3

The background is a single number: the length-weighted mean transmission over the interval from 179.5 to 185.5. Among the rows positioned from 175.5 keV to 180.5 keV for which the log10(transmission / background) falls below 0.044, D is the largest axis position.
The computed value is 180 keV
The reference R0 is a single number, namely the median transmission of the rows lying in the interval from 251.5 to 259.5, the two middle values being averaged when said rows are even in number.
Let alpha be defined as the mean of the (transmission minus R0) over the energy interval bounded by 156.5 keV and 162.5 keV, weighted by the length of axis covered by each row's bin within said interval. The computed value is -75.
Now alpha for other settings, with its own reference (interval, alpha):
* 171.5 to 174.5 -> -104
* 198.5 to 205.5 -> 13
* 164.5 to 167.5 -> -99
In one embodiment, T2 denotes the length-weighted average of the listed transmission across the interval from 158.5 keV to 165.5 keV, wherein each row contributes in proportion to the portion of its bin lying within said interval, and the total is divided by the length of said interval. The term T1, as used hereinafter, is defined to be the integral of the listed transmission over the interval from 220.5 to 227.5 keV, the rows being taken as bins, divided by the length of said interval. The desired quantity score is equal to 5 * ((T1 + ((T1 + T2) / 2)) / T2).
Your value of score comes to 13.0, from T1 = 276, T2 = 198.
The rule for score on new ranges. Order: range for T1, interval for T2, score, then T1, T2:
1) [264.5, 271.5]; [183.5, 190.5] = 11.9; 320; 255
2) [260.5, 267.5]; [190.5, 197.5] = 10.3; 303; 291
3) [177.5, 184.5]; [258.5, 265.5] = 8.1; 219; 295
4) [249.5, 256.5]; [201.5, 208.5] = 9.7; 289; 299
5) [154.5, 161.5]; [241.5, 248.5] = 8.1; 221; 294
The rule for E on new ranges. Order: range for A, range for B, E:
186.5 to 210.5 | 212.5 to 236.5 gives -0.02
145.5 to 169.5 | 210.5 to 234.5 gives 0.11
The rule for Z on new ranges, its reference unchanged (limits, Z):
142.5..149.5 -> 16.0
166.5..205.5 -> 22.4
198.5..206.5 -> 22.4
